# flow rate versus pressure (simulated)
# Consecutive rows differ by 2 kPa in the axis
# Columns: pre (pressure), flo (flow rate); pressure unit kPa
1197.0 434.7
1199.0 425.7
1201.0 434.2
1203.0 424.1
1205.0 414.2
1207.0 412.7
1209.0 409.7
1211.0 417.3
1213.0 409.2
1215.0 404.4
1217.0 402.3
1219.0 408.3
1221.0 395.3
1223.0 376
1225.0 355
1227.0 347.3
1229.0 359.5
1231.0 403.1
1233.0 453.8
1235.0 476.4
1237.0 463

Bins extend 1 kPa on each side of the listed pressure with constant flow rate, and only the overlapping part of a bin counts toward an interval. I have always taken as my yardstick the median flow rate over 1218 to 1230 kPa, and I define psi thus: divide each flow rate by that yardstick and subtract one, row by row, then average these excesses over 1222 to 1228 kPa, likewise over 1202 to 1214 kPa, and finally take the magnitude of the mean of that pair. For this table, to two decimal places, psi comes 0.05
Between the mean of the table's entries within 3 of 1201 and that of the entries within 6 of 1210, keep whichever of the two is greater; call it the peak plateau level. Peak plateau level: 428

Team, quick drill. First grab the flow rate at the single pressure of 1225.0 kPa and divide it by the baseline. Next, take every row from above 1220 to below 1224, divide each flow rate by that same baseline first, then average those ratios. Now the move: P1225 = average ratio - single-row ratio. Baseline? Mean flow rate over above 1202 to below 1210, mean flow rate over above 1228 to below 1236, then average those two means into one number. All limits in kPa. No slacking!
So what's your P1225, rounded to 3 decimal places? 0.073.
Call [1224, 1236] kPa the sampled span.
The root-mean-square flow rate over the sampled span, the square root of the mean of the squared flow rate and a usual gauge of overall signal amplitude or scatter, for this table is 402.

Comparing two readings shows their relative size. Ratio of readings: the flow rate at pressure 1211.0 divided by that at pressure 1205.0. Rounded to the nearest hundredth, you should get 1.01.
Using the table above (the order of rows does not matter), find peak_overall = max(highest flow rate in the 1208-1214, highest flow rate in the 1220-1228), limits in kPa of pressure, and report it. 417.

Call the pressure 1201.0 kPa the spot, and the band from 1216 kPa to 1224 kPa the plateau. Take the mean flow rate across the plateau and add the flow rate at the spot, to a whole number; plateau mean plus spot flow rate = 830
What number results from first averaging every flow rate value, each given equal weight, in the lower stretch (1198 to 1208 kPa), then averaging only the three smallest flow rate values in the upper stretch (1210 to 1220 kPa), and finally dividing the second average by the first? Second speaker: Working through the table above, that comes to 0.959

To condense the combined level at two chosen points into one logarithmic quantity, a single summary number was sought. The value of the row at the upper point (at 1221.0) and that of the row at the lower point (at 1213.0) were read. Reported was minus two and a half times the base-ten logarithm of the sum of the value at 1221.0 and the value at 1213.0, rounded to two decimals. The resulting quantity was -7.26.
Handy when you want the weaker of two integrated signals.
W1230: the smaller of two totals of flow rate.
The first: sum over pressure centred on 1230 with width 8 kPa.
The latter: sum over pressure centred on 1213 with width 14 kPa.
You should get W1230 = 1564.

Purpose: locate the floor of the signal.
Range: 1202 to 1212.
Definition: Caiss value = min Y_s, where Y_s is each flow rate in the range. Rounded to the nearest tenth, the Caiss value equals 409.7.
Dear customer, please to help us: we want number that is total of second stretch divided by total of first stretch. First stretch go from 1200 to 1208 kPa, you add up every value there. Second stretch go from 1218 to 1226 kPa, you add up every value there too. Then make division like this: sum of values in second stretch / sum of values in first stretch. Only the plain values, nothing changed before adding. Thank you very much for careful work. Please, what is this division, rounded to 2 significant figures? 0.91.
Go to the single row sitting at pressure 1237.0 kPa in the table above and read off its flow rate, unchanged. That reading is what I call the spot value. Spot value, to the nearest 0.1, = 463.0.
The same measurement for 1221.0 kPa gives 395.3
